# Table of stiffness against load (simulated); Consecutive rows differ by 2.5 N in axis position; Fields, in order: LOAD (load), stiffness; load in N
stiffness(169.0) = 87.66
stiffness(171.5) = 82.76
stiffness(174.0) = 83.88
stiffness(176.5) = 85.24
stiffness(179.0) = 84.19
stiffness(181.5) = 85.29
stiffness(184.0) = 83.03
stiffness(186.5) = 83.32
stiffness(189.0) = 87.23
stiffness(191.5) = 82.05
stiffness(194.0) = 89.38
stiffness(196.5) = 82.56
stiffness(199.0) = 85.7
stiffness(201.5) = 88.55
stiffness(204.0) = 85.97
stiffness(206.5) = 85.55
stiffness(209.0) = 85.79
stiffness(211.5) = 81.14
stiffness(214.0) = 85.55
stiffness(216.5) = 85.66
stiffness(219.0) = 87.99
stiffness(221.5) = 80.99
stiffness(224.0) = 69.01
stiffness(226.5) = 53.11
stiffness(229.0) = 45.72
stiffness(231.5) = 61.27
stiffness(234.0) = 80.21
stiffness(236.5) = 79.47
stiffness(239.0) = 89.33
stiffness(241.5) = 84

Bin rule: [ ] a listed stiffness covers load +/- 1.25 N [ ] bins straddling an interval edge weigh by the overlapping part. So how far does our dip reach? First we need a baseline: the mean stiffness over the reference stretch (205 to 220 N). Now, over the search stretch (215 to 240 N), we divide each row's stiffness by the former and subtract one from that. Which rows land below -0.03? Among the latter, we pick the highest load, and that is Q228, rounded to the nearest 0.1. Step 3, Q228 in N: 236.5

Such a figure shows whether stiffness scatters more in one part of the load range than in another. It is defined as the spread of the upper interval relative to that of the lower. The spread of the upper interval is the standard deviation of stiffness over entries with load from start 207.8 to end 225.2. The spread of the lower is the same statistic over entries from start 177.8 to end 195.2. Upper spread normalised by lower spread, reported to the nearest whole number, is 2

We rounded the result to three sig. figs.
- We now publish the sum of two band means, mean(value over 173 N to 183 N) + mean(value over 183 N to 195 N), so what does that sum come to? 170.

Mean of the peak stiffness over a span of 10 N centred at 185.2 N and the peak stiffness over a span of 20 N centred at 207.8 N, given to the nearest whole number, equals 88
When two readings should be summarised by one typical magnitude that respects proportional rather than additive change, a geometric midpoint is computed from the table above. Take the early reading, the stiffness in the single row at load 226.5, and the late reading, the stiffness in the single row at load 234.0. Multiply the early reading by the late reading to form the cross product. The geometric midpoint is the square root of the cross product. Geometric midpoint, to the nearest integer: 65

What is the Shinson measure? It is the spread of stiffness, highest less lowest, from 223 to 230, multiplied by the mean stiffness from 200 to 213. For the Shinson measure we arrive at 1989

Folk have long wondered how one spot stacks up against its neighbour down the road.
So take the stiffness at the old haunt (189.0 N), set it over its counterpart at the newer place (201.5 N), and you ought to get 0.99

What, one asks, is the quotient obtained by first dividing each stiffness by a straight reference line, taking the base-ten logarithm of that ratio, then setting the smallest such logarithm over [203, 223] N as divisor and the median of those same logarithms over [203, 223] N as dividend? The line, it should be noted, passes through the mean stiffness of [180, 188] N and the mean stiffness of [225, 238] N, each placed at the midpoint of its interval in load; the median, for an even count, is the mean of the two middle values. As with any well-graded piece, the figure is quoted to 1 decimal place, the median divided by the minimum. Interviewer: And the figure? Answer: 1.4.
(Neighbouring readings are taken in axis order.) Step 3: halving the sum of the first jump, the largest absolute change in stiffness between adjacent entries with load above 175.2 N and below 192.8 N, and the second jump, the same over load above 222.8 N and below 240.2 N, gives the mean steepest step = 12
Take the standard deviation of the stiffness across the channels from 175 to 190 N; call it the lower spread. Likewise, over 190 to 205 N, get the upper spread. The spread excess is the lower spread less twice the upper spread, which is -4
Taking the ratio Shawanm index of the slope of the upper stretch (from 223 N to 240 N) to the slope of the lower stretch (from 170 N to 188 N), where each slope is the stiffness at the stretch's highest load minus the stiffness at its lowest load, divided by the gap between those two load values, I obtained 36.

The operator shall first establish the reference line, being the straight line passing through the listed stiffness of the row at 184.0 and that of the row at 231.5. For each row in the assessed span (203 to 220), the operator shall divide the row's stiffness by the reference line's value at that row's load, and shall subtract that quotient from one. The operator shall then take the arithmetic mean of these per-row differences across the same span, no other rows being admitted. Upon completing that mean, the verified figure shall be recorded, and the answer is -0.21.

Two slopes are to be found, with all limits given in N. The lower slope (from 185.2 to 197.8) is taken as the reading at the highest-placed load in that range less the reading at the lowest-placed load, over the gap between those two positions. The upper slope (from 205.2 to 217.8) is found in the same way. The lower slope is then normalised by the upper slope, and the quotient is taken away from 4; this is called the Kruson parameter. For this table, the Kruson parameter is 10.9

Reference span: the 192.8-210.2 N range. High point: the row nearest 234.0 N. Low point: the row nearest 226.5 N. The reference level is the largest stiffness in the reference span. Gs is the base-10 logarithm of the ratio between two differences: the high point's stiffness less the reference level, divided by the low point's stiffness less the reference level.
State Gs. -0.6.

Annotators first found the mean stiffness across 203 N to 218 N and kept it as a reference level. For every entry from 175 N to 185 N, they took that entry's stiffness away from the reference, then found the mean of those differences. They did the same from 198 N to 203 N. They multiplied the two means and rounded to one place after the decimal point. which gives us -1.1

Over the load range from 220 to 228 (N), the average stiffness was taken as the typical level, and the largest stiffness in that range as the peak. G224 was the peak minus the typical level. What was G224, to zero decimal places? 13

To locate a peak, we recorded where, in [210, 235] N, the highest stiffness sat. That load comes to 219.0 N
